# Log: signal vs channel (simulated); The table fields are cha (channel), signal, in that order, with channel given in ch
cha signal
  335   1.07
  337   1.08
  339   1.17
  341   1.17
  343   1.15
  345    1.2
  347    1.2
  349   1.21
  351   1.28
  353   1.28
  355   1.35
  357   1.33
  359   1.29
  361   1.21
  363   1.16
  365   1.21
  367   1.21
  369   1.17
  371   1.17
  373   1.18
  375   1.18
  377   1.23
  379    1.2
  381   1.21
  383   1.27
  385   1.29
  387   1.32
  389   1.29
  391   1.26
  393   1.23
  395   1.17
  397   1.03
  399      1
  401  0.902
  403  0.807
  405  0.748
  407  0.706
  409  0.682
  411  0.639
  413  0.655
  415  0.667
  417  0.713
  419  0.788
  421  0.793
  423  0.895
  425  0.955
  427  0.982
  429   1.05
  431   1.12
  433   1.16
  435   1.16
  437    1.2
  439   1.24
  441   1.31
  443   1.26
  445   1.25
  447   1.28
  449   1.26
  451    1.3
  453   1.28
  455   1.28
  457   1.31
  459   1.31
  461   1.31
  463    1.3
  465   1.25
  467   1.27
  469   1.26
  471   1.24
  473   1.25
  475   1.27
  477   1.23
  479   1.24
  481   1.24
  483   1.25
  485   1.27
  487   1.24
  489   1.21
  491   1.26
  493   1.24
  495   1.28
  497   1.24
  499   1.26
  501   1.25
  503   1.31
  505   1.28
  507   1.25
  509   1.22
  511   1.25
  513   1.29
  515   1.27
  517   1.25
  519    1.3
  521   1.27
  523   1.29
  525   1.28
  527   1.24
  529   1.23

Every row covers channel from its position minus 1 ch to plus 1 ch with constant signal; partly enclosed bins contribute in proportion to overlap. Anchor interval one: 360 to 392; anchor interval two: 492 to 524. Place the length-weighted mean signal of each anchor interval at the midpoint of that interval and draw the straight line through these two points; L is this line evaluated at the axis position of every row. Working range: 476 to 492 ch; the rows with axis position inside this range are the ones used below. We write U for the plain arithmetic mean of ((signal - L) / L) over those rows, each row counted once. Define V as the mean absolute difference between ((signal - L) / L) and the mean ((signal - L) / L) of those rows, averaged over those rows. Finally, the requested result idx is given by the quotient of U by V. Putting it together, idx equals -1.2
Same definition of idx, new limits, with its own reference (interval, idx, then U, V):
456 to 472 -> 1.1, 0.024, 0.022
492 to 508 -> 0.0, 0.001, 0.015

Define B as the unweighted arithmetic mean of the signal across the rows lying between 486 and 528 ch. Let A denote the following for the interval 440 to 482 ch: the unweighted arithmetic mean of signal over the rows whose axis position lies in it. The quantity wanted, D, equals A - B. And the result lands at 0.01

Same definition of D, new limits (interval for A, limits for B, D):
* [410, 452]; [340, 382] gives -0.19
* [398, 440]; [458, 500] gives -0.36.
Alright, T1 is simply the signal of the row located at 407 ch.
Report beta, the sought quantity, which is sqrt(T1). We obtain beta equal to 0.84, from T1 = 0.706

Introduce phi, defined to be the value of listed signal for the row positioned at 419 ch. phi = 0.788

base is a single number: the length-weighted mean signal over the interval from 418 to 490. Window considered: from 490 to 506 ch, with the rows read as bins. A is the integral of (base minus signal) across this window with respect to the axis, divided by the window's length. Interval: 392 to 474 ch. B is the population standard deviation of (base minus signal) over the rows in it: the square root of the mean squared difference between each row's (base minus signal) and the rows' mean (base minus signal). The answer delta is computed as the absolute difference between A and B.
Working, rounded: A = -0.07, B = 0.231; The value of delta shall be 0.30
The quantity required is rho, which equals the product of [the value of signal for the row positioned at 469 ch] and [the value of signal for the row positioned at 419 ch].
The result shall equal 1.0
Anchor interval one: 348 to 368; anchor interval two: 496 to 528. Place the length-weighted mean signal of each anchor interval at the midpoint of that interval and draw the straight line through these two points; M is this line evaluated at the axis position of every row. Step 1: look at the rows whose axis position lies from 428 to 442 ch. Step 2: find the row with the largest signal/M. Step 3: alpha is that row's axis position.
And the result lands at 441 ch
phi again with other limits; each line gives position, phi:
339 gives 1.17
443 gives 1.26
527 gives 1.24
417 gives 0.713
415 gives 0.667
